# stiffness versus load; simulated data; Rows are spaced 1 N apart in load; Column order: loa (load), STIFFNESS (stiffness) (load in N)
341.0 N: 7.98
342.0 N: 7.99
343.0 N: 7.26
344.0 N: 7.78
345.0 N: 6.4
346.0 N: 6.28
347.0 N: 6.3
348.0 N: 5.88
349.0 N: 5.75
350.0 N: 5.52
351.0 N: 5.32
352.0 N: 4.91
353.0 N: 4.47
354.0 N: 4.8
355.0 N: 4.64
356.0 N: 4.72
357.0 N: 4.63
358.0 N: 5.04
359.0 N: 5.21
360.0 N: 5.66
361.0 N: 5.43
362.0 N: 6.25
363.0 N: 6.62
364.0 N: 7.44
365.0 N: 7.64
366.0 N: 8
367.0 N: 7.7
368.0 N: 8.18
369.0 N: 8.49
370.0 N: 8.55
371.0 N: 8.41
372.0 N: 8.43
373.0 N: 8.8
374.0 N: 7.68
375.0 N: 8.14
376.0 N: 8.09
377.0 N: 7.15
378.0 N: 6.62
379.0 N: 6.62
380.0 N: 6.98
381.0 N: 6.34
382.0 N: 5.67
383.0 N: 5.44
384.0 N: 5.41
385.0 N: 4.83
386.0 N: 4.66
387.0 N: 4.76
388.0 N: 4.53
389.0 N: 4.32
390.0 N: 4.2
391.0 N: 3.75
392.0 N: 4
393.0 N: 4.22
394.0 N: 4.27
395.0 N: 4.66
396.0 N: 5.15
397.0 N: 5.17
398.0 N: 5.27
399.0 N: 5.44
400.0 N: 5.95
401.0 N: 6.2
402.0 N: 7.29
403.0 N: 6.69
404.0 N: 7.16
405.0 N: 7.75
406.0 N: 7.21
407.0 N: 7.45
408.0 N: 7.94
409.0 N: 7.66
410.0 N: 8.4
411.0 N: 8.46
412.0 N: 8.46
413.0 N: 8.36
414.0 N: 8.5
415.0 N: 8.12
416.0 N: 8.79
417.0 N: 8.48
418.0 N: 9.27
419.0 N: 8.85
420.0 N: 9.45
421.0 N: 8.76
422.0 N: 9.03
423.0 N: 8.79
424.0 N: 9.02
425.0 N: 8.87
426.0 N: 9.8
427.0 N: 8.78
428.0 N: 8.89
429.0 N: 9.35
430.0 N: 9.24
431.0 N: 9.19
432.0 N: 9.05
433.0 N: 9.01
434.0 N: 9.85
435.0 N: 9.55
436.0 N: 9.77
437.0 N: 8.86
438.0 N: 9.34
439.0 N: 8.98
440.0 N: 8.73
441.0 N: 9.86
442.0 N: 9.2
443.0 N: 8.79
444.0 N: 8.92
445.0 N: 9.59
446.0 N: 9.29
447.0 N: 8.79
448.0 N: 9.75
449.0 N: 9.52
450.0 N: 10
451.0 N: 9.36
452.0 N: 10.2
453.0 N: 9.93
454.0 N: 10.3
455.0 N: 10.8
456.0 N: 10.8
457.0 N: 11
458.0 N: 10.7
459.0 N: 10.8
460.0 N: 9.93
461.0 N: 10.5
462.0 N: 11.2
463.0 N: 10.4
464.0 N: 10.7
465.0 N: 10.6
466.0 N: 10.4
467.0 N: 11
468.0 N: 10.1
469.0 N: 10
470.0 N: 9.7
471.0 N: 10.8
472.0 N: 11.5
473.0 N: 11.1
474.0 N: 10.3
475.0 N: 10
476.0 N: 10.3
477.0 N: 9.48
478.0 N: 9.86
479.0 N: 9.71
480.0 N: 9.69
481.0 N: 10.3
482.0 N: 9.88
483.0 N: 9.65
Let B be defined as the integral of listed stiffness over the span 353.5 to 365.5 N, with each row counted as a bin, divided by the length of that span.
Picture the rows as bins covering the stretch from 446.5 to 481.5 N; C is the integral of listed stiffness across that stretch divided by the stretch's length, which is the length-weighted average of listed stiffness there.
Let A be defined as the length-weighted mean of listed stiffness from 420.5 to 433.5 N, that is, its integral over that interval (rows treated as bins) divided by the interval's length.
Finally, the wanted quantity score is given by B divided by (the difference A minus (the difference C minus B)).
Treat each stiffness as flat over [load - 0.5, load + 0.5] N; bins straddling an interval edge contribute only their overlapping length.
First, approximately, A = 9.1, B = 5.7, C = 10.3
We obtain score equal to 1.3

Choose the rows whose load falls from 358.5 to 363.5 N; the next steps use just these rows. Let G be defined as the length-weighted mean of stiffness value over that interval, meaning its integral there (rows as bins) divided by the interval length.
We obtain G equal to 6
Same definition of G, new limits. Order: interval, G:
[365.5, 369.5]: 8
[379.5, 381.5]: 7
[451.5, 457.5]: 11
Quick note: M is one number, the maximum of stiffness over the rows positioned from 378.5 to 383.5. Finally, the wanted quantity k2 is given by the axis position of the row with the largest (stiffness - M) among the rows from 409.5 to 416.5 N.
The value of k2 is 416.0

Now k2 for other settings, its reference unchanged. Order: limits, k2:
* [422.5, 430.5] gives 426.0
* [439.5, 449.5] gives 441.0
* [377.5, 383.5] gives 380.0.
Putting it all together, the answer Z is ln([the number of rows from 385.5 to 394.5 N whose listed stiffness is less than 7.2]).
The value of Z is 2.20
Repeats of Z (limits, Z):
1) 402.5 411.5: 0.69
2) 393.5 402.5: 2.08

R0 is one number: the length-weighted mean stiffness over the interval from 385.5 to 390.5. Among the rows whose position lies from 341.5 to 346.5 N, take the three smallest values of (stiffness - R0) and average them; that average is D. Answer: 2.2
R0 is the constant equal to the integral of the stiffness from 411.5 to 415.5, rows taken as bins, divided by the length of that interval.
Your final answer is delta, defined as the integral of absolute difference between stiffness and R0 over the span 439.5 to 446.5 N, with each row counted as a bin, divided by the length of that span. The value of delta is 0.8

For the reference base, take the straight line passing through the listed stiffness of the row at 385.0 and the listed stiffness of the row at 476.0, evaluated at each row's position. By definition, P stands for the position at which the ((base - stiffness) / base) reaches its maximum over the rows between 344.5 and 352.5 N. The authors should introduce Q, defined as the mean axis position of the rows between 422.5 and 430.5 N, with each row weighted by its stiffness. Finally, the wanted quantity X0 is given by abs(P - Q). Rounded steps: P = 352.0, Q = 426.5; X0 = 74.5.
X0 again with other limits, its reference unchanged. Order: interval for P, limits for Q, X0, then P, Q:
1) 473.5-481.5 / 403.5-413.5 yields 68.3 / 477.0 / 408.7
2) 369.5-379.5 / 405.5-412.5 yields 30.1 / 379.0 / 409.1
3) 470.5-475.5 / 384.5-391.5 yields 87.1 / 475.0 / 387.9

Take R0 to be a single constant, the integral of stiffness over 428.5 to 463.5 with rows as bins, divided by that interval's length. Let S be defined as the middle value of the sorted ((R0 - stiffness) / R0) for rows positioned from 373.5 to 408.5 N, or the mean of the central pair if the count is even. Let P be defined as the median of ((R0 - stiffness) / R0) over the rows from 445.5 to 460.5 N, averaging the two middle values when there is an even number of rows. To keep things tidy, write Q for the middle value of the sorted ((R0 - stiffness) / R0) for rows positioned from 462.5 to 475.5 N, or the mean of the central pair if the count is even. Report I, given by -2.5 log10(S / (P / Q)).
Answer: 0.0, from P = -0.03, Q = -0.07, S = 0.42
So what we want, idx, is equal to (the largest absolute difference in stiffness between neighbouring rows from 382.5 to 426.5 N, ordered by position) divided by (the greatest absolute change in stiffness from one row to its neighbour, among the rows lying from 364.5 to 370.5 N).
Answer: 2.27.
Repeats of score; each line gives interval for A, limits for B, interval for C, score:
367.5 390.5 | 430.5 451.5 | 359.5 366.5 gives 1.0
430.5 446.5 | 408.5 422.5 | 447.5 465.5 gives 1.1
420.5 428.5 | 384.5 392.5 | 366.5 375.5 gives 0.9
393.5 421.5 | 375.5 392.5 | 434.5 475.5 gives 2.0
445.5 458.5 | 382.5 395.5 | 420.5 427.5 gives 0.8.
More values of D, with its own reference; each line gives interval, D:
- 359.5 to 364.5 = 1.3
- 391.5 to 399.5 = -0.3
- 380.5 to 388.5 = 0.2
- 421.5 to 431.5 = 4.3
